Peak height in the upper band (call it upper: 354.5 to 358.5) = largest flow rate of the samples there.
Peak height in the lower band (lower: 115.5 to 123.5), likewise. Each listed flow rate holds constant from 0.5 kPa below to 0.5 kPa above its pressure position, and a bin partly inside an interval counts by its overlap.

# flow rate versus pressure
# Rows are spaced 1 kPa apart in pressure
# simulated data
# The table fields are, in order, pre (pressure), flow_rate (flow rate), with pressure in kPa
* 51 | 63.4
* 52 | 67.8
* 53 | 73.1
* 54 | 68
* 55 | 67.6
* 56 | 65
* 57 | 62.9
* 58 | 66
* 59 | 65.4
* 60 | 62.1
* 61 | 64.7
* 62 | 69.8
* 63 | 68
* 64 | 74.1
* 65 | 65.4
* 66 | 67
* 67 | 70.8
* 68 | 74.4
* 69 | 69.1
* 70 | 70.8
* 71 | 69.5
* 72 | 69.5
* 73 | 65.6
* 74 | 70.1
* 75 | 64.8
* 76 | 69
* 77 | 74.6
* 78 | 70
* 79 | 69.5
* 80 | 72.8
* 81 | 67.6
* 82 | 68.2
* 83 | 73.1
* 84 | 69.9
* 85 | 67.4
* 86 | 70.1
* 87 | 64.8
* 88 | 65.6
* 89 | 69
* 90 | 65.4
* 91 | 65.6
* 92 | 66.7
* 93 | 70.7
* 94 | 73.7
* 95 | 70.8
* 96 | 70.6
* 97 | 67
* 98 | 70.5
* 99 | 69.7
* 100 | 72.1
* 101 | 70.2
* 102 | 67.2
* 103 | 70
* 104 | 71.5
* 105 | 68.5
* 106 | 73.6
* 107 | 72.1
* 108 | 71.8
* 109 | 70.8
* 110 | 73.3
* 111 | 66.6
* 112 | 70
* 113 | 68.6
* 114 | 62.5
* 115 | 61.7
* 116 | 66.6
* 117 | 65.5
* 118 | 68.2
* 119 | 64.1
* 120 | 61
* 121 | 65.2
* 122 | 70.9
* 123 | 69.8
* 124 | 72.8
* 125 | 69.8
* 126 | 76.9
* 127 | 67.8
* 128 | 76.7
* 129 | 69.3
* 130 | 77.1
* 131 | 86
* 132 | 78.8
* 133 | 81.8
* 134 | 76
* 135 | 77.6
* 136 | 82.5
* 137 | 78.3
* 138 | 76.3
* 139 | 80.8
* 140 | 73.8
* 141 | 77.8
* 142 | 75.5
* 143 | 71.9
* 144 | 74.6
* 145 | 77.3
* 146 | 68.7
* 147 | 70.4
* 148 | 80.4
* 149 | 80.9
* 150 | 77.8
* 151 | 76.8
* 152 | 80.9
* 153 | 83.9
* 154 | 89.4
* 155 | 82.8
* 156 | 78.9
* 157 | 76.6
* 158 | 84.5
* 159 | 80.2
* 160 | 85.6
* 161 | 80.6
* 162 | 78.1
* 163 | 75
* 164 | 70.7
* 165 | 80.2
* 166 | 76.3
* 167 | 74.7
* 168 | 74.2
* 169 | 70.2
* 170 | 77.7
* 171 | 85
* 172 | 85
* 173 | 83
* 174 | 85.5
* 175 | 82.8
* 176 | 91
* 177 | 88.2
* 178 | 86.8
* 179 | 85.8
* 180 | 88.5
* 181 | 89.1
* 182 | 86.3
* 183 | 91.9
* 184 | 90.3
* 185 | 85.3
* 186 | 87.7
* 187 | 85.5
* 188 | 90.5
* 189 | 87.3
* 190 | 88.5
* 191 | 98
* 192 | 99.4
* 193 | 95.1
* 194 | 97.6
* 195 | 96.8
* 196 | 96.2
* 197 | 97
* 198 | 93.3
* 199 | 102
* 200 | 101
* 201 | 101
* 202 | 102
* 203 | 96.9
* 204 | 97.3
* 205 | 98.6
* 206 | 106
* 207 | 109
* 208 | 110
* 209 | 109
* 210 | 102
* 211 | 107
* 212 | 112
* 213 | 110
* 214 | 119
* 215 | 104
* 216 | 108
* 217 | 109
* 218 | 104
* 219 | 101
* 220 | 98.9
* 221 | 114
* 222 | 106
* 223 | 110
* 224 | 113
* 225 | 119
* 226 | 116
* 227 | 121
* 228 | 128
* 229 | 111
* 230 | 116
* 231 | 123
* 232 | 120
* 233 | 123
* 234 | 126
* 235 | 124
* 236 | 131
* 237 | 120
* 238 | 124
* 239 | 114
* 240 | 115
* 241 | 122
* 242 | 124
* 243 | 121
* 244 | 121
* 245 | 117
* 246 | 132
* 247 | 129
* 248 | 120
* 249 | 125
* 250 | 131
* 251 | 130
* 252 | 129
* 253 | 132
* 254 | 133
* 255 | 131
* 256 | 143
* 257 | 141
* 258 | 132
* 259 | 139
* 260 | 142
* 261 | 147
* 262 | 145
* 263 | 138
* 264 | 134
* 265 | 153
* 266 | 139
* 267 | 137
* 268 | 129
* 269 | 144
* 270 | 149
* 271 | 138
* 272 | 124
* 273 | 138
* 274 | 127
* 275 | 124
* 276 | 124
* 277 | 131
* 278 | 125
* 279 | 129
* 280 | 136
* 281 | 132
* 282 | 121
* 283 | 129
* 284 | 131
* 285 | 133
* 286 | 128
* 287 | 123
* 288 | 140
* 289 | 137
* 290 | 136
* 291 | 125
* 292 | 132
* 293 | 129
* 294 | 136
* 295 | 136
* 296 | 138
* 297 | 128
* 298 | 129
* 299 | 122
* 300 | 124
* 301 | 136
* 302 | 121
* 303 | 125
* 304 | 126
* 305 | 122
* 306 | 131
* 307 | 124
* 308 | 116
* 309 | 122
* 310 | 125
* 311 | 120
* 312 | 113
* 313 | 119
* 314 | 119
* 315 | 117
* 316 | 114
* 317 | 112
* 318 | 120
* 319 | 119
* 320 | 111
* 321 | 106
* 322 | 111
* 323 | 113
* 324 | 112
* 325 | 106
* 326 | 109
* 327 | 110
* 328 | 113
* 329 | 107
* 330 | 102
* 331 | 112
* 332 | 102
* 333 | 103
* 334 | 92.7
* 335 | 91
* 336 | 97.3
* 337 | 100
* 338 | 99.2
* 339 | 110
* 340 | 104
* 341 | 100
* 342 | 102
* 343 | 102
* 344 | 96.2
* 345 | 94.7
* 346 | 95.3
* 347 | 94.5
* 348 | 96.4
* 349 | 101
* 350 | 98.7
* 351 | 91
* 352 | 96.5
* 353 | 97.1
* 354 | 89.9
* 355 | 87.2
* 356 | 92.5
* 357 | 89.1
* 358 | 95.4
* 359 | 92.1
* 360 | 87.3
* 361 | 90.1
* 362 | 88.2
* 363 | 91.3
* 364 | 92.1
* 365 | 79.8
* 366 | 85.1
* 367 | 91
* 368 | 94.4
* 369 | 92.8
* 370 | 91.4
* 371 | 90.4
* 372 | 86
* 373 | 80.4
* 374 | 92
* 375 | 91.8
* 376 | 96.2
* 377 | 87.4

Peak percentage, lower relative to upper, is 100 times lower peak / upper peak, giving 74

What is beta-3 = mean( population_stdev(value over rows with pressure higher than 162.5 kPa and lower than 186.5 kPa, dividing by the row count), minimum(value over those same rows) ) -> 38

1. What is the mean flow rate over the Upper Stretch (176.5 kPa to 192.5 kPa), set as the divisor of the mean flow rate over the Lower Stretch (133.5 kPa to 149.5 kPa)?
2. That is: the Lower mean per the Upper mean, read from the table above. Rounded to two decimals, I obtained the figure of 0.86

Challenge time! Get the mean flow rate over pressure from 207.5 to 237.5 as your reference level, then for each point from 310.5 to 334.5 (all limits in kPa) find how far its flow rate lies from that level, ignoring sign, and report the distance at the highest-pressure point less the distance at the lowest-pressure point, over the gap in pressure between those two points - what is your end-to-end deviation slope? 0.7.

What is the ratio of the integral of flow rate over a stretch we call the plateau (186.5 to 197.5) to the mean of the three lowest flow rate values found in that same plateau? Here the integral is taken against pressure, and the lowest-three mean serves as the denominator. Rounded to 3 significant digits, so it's 11.8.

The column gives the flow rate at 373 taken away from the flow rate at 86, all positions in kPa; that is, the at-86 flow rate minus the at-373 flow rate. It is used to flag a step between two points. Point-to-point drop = -10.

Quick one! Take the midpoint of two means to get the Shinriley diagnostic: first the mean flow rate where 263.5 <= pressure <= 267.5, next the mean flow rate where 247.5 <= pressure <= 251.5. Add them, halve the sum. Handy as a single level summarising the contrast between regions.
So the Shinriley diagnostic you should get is 134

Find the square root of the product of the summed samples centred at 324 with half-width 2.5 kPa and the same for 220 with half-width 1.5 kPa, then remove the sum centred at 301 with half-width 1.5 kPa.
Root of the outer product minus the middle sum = 35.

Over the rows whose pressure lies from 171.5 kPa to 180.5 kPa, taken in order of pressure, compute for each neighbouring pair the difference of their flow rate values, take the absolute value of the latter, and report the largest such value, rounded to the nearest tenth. 8.2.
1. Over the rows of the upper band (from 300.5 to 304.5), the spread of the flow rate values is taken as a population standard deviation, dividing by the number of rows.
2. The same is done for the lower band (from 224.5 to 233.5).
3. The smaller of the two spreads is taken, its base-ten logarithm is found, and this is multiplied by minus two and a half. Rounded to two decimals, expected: -1.67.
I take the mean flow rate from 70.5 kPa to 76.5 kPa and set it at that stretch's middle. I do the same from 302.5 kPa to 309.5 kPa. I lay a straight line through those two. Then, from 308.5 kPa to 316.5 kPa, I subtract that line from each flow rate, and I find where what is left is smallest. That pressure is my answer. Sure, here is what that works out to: 312 kPa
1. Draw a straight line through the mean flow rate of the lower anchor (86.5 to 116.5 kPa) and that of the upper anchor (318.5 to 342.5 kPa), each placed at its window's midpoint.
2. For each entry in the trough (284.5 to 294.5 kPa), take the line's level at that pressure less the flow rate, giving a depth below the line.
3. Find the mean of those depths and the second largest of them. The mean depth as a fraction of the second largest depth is 1.3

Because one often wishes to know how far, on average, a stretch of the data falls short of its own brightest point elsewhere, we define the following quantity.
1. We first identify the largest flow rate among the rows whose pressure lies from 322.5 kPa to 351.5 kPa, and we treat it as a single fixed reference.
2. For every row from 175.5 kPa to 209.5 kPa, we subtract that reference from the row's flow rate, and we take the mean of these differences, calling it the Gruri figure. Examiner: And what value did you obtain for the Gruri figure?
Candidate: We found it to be -18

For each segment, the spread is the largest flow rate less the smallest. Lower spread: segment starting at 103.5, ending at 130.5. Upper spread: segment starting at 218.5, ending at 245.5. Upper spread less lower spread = 16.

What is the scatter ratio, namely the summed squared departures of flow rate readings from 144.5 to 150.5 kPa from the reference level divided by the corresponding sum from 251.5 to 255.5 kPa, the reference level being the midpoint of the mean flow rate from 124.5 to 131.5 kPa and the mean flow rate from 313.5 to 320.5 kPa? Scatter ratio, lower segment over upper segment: 0.47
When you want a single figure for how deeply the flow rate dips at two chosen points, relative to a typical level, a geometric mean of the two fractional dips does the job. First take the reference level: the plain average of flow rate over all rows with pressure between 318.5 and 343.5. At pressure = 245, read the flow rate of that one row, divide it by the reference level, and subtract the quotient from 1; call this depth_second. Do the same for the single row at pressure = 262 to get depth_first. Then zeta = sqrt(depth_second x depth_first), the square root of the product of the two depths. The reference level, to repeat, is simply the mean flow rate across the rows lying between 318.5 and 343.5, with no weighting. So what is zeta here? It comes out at 0.20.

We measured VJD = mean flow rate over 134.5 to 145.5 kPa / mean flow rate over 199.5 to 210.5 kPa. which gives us 0.75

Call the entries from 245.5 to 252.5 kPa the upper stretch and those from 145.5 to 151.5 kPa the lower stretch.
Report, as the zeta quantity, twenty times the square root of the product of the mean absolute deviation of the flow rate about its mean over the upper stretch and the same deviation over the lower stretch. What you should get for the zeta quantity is 73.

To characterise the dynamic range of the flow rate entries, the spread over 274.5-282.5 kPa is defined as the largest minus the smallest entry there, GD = 15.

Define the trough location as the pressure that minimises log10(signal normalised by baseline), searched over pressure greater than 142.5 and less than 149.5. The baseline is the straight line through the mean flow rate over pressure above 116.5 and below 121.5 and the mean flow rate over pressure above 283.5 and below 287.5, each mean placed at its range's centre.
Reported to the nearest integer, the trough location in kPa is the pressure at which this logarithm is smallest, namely 146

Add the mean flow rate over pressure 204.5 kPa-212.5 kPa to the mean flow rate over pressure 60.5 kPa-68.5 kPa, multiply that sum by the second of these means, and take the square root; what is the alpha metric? 110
